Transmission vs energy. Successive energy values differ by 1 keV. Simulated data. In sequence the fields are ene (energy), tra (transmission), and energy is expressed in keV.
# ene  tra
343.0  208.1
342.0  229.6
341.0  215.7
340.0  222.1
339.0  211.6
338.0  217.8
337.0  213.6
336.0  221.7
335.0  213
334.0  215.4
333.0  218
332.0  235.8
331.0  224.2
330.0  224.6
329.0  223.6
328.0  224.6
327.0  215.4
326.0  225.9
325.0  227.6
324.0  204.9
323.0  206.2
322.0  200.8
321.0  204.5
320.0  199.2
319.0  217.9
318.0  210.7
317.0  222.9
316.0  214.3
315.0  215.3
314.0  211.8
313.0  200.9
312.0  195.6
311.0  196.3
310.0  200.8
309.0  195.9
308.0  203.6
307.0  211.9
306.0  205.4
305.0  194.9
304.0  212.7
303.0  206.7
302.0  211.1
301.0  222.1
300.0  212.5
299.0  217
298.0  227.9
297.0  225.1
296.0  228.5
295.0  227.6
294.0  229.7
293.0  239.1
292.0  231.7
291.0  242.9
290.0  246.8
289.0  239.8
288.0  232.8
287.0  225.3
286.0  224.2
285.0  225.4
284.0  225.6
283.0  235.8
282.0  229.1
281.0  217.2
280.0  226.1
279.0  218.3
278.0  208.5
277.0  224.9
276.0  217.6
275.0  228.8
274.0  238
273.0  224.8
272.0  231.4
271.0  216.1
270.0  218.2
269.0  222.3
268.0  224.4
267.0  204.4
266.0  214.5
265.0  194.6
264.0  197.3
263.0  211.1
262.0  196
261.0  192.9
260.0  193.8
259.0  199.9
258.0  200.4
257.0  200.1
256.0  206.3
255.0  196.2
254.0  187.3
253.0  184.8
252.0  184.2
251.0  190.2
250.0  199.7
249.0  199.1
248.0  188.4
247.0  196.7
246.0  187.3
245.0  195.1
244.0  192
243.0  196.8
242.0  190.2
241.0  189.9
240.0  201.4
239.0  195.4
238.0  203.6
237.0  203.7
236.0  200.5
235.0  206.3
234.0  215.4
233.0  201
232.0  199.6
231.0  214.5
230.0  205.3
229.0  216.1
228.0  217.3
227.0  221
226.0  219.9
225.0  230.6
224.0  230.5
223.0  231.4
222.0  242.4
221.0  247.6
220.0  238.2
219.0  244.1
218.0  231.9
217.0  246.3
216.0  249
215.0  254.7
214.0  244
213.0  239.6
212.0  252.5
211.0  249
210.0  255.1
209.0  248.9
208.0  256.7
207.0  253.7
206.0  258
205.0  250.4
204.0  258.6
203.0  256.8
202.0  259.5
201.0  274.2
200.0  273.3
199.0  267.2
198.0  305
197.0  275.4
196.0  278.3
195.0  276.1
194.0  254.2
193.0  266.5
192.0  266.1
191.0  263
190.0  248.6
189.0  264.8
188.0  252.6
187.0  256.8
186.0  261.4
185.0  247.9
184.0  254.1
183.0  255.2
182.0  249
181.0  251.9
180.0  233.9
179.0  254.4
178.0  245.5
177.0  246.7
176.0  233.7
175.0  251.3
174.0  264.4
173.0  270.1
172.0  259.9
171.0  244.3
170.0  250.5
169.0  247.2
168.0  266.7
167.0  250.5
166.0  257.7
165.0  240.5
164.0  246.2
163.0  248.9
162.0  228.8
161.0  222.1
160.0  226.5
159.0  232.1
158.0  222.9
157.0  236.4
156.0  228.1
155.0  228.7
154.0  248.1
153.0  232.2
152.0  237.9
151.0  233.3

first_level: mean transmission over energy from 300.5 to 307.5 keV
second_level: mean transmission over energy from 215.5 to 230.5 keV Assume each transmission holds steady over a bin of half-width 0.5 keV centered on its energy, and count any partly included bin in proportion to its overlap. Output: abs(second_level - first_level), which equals 22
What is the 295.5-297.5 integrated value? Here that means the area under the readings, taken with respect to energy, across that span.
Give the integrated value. 454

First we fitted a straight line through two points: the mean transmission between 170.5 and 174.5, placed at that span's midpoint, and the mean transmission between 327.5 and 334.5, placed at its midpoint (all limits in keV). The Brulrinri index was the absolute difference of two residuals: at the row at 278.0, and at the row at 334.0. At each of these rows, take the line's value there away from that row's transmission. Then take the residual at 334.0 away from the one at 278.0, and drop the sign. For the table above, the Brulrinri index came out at 20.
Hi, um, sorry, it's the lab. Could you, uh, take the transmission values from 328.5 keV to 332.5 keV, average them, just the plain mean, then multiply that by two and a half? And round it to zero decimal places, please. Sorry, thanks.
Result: 568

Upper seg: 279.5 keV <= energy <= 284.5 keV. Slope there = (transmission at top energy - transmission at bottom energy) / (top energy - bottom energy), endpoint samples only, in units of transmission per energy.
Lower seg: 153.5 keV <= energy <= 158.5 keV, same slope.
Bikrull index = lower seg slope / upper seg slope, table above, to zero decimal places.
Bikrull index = 50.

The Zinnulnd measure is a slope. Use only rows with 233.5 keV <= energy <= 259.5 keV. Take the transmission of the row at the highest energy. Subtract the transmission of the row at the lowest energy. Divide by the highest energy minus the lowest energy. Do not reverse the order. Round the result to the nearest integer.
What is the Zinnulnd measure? -1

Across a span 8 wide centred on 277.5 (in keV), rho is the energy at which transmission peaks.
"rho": 274.0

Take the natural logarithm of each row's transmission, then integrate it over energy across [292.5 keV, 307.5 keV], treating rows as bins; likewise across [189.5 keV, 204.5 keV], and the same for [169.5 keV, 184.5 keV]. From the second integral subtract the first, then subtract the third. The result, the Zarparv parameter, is -79.8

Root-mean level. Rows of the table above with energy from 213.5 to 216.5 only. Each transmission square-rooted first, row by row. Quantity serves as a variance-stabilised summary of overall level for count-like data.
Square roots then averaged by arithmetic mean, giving 15.8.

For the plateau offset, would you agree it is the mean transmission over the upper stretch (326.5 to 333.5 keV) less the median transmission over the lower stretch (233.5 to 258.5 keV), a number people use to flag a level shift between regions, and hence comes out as 27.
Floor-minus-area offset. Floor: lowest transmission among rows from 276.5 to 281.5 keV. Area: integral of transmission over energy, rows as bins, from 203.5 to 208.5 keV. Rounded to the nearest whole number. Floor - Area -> -1069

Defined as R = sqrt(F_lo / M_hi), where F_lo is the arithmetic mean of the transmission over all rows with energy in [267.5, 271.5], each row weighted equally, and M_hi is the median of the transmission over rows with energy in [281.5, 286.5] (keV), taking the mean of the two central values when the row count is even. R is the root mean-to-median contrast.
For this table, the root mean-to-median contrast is 0.99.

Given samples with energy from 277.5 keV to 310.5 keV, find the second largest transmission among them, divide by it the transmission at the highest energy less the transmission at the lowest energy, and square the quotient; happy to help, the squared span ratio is 0.0010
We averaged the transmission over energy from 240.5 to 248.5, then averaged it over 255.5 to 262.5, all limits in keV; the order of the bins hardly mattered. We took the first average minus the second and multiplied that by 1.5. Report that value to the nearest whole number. -10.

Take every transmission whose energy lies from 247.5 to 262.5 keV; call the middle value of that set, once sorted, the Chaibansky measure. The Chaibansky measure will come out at 196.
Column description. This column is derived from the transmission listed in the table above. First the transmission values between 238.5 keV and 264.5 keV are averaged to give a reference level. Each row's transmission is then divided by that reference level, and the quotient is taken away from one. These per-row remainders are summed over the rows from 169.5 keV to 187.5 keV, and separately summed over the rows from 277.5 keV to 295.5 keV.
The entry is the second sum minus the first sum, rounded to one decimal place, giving 2.1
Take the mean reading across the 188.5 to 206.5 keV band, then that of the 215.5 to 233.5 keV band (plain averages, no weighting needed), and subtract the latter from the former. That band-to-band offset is 39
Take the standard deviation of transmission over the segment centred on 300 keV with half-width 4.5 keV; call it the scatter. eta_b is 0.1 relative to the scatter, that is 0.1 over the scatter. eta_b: 0.013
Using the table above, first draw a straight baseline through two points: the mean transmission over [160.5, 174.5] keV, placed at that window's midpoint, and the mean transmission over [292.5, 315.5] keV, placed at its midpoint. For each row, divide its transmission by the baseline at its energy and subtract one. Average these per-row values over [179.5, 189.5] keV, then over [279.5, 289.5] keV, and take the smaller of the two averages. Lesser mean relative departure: 0.031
